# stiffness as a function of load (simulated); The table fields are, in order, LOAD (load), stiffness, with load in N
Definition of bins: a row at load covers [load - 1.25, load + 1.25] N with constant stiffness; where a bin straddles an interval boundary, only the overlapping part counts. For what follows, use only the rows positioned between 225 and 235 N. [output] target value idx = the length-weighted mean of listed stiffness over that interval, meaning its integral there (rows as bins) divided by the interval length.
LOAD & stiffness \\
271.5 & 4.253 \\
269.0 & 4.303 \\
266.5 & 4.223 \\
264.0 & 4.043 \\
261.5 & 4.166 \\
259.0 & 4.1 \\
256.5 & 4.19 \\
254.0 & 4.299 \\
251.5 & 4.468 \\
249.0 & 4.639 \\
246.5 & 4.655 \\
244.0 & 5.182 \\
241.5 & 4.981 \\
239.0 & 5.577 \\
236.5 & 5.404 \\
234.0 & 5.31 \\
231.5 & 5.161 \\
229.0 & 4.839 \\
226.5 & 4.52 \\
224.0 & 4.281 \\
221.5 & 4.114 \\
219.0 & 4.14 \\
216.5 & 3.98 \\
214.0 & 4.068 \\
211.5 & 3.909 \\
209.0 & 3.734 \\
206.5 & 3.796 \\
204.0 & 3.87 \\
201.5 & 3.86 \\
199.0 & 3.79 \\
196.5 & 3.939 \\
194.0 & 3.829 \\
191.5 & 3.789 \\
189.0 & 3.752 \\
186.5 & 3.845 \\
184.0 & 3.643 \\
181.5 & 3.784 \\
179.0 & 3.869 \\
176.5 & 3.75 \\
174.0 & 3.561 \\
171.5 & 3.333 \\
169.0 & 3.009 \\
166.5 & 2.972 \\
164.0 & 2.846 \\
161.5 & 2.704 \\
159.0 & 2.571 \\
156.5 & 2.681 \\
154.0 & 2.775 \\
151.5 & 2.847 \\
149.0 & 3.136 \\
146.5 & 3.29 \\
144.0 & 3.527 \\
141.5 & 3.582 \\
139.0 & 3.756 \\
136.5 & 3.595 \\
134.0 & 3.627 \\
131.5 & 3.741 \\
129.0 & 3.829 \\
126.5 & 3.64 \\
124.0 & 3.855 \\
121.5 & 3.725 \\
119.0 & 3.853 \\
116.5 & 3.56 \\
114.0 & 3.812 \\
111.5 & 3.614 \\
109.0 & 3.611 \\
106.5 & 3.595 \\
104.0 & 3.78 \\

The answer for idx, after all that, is 4.93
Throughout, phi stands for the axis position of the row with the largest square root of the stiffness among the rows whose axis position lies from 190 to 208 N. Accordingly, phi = 196.5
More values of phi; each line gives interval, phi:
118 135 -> 124.0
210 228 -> 226.5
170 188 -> 179.0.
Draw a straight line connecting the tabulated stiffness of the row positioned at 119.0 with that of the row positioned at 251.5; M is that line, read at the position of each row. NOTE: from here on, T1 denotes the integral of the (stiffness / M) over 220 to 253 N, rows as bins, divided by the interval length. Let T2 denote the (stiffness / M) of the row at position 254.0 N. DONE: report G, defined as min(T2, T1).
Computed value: 0.96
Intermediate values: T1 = 1.10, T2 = 0.96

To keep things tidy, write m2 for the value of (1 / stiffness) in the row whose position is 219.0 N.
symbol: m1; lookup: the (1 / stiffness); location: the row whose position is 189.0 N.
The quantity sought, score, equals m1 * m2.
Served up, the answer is 0.064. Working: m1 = 0.27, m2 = 0.242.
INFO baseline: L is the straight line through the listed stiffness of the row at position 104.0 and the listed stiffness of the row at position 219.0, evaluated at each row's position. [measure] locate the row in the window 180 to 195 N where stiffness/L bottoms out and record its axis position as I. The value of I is 184.0 N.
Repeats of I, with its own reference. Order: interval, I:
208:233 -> 209.0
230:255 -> 254.0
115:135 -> 116.5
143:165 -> 159.0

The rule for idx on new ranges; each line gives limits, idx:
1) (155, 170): 2.79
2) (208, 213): 3.84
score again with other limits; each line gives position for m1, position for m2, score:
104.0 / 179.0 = 0.068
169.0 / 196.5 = 0.084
